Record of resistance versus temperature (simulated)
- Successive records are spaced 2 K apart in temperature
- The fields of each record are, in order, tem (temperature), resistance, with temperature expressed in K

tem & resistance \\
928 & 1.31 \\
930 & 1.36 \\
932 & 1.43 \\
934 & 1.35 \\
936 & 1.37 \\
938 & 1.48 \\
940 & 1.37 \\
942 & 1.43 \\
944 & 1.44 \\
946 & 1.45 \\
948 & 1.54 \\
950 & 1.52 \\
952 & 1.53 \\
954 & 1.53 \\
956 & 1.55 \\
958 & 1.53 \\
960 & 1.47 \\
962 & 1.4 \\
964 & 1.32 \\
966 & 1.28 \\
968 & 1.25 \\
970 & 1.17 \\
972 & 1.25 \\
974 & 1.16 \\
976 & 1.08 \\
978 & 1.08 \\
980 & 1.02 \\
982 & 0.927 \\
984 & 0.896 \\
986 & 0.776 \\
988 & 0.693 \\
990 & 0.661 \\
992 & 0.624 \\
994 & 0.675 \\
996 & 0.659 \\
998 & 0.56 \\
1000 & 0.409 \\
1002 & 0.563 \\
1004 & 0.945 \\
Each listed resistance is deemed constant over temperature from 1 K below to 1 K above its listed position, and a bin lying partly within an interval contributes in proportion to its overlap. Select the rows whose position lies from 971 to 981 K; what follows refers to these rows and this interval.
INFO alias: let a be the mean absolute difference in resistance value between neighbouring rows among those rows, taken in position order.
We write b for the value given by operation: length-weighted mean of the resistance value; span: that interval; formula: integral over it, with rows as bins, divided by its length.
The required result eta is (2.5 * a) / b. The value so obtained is 0.129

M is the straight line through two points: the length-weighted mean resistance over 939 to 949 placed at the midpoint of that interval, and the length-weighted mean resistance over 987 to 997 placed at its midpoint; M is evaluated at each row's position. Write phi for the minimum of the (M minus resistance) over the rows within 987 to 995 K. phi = -0.05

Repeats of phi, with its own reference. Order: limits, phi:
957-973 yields -0.31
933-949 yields -0.16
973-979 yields -0.20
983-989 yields -0.10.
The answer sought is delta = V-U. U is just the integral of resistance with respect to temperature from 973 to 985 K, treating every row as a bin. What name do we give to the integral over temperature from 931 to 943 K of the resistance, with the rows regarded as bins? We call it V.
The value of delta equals 5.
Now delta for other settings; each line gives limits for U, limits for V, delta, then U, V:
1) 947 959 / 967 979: -4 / 18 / 14.0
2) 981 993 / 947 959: 9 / 9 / 18.4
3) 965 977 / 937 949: 3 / 14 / 17.4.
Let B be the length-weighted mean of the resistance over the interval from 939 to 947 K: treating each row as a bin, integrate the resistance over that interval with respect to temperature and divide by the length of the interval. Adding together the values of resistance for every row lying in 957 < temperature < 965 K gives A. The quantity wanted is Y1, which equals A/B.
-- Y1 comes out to 4.0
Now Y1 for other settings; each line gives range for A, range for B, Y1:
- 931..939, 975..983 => 5.5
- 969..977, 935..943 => 3.3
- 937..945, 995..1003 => 10.4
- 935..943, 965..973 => 4.6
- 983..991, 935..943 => 2.1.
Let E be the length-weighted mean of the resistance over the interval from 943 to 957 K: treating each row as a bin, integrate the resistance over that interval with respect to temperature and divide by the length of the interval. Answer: 1.51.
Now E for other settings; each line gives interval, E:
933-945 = 1.41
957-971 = 1.35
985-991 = 0.71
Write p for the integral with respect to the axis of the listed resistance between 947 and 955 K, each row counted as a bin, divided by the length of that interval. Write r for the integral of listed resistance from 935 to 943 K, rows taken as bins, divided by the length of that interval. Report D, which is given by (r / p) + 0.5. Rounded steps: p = 1.5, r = 1.41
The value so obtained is 1.4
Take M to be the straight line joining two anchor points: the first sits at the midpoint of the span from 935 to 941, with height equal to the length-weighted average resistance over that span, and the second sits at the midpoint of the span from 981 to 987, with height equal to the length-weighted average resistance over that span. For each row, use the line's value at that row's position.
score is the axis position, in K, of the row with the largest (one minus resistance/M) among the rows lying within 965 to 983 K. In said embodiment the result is 982 K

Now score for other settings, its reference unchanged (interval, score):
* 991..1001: 1000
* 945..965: 946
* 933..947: 934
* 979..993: 992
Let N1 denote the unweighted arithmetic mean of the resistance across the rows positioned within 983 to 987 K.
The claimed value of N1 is 0.8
